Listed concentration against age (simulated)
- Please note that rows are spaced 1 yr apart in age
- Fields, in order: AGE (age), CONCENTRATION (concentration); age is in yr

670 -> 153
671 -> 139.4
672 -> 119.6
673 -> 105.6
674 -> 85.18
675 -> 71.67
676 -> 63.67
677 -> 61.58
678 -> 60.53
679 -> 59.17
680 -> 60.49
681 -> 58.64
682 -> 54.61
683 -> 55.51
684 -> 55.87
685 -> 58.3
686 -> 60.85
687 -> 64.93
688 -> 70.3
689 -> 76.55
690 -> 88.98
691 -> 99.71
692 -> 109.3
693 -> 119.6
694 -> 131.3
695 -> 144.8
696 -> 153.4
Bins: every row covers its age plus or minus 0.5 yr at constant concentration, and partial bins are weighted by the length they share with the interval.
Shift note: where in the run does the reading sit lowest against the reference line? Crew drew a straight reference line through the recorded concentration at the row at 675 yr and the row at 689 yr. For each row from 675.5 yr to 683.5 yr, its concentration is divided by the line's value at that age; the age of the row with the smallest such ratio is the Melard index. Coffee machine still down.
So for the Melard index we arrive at 682 yr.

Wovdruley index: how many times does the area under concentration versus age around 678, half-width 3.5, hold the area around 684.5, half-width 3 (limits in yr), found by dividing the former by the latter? 1.2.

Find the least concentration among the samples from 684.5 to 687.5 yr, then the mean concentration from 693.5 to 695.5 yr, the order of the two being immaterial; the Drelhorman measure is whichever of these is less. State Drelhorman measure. 58.3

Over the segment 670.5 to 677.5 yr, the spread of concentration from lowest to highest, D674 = 78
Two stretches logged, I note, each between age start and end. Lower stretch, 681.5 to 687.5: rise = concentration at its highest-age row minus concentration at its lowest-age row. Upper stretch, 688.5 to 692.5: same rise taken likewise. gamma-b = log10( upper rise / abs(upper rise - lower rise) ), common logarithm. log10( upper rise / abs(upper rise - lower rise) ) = 0.16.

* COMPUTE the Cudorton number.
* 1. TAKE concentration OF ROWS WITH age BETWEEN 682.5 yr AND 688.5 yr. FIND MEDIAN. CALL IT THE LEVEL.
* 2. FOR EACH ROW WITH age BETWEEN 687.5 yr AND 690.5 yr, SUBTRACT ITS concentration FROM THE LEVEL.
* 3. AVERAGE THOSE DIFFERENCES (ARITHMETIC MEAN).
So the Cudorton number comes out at -19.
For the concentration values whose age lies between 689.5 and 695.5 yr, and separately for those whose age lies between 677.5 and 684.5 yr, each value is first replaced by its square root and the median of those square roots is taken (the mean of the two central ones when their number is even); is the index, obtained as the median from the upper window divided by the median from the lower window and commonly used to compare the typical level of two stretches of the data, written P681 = 1.40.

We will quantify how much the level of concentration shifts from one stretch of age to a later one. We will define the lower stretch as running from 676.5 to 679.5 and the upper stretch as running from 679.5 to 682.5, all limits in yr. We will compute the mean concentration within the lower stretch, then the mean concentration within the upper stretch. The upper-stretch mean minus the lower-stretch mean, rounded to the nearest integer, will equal -3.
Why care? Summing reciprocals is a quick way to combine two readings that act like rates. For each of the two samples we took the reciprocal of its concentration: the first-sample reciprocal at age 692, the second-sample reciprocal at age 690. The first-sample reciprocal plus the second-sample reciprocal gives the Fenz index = 0.020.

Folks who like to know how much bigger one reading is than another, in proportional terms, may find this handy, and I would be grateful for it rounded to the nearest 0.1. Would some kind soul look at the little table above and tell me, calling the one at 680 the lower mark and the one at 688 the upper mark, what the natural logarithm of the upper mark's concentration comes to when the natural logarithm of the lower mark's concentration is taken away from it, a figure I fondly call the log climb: 0.2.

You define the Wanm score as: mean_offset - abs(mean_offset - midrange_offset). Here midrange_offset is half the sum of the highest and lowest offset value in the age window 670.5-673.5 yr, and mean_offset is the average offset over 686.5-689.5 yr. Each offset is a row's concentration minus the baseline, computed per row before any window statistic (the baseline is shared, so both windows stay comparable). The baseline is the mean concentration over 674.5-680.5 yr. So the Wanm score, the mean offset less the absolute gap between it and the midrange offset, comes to -44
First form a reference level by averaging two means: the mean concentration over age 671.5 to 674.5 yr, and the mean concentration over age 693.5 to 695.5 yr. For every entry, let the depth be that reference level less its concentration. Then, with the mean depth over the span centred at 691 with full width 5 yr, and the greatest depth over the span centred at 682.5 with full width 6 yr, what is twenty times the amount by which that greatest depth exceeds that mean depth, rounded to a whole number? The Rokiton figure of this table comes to 884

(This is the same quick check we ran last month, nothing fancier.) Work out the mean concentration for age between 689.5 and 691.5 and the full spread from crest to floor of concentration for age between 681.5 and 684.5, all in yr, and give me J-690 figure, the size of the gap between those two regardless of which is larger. 93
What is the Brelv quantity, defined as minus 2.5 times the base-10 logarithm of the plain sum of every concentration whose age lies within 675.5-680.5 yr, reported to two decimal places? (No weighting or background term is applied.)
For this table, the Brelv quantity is -6.21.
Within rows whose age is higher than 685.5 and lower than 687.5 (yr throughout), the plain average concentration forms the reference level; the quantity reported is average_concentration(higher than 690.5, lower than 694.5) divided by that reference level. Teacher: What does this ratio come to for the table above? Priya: 1.83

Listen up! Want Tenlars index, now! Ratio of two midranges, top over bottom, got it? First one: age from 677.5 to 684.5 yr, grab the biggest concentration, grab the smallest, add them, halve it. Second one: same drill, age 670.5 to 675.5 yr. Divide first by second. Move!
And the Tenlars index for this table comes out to 0.55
